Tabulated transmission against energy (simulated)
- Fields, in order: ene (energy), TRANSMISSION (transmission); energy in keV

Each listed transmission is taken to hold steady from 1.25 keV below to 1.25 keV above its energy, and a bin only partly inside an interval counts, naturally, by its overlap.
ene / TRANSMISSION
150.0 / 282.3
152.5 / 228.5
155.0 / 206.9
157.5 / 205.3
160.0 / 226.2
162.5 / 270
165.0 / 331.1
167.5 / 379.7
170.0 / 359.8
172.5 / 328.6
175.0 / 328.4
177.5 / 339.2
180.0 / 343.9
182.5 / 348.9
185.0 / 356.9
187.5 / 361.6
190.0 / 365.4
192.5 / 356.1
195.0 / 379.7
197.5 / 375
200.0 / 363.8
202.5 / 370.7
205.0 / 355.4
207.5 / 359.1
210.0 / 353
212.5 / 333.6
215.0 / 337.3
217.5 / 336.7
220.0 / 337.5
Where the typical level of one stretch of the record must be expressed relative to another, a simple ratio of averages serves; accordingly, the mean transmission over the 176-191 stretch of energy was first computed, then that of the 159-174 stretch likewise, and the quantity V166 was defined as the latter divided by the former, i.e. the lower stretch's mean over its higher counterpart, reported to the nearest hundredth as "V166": 0.90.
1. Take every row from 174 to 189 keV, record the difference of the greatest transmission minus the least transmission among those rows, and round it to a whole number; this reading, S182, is 33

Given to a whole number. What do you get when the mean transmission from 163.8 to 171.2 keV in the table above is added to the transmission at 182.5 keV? 706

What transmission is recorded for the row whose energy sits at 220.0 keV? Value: 337.5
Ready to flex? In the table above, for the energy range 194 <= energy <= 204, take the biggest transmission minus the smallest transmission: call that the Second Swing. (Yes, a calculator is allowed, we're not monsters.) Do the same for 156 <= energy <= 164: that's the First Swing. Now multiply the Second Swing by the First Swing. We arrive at 1029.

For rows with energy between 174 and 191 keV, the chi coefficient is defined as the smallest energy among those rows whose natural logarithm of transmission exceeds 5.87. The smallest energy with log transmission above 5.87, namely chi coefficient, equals 185.0 keV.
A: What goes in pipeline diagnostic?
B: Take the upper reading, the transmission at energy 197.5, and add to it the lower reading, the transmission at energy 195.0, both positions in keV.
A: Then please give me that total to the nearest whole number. 755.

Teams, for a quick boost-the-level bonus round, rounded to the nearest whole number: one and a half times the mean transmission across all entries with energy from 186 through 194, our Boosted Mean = 542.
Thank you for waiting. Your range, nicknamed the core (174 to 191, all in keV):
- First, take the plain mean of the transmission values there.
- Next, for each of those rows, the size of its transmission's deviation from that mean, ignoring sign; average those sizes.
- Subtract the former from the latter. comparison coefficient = -339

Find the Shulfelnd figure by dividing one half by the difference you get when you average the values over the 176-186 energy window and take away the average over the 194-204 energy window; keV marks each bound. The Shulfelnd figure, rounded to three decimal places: -0.020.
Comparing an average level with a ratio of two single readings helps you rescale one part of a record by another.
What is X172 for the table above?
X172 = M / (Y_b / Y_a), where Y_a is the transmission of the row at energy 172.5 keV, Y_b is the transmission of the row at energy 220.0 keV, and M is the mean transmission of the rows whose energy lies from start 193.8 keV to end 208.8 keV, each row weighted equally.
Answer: 358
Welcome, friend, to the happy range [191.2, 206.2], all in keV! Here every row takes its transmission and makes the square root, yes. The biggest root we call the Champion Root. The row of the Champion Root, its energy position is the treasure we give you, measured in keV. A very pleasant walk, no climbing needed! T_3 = 195.0 keV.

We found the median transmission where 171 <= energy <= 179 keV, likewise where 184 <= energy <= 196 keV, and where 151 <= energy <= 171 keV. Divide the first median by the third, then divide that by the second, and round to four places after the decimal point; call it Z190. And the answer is 0.0036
